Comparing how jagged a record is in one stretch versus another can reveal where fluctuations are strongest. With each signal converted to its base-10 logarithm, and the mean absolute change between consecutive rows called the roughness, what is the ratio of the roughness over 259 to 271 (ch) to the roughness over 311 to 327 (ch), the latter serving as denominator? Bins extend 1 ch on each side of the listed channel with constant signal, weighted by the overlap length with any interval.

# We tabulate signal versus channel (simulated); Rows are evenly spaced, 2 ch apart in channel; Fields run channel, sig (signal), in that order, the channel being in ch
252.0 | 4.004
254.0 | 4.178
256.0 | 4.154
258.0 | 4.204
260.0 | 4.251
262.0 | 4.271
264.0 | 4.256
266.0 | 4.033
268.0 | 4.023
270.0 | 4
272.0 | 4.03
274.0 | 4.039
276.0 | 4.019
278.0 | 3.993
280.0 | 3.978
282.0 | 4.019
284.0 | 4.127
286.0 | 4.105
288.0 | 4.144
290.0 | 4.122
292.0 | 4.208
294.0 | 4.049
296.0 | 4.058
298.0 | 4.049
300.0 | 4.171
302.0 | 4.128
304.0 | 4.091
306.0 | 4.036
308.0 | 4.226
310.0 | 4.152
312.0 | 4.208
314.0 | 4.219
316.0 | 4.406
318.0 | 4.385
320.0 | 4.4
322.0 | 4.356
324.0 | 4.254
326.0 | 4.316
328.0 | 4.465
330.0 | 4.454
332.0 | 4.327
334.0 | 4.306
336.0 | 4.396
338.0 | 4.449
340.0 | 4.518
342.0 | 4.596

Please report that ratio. 0.96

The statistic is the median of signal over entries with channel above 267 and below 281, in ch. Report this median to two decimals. 4.02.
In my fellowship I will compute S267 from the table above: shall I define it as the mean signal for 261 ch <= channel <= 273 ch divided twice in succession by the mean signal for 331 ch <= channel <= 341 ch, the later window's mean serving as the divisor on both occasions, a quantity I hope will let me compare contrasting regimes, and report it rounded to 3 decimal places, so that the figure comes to 0.212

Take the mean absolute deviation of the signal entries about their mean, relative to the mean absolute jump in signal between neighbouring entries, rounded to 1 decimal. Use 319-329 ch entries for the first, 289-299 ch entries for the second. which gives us 0.9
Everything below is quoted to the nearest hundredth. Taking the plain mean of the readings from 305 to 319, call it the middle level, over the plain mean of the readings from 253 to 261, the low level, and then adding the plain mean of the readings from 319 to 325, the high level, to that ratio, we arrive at 5.35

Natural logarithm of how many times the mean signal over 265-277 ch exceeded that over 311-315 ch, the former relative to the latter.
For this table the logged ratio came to -0.05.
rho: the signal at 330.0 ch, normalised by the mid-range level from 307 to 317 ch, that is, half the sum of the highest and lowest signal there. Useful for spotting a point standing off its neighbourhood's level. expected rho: 1.04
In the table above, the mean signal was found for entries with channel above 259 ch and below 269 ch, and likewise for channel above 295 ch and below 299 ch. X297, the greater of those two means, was 4.17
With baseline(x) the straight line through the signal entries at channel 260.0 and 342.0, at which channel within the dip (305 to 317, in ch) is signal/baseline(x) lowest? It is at 306.0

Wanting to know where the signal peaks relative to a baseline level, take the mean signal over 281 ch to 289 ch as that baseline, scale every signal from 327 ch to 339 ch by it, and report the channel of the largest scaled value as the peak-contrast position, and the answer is 328.0 ch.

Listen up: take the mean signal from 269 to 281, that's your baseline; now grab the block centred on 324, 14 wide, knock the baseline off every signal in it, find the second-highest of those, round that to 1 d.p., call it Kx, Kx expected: 0.4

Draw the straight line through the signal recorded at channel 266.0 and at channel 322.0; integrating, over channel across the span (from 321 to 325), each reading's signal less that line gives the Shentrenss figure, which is -0.23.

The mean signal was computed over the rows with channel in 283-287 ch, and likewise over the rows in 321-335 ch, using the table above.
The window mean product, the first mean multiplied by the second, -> 17.9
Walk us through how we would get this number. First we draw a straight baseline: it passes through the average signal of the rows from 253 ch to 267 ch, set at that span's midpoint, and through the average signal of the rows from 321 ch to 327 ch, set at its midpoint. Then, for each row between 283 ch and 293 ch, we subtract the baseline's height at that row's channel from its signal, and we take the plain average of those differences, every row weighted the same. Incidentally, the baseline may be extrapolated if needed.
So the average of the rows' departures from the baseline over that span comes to -0.10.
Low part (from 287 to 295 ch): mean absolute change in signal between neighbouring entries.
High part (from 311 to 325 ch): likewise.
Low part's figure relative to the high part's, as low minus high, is 0.026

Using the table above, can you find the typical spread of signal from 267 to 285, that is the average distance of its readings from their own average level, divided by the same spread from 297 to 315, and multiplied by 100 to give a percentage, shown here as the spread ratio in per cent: 45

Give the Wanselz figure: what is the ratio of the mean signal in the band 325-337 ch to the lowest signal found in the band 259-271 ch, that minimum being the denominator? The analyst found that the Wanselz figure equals 1.09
